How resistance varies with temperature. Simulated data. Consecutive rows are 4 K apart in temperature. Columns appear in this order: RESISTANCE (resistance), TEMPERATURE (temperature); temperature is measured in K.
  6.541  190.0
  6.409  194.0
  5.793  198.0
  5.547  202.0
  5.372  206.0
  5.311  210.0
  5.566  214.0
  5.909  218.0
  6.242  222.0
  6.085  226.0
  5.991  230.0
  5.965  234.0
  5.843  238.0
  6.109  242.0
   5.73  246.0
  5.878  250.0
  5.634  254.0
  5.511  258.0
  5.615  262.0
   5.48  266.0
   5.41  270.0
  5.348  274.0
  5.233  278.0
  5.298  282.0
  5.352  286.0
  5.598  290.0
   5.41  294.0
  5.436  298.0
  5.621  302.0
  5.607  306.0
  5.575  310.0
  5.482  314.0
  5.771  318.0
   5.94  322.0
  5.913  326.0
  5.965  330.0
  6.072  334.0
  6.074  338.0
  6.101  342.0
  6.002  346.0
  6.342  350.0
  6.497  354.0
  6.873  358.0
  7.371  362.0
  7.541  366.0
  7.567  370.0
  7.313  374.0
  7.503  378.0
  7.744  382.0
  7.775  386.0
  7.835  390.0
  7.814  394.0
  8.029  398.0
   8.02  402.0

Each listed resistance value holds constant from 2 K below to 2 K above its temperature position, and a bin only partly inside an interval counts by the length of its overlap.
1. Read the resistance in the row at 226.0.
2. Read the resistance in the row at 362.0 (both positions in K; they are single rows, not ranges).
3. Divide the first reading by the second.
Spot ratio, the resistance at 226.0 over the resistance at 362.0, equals 0.83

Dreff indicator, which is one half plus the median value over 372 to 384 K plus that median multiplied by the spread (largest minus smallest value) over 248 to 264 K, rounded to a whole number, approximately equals 11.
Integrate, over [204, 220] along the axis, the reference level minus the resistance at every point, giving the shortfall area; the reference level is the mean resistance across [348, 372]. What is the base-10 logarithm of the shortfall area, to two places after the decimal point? 1.38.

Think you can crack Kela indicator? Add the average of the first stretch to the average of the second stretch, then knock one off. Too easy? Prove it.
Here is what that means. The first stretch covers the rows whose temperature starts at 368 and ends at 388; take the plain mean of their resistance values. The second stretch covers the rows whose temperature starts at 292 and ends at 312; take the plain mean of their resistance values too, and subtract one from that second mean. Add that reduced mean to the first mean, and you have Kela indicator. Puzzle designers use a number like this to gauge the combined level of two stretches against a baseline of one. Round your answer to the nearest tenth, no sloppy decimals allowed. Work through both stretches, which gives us 12.1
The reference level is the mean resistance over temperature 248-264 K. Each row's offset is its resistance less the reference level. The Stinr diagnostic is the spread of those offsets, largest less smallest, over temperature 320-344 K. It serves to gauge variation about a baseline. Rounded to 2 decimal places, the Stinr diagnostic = 0.19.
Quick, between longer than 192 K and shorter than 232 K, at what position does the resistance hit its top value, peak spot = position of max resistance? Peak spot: 194.0 K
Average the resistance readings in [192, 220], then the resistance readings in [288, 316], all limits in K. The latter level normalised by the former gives 0.97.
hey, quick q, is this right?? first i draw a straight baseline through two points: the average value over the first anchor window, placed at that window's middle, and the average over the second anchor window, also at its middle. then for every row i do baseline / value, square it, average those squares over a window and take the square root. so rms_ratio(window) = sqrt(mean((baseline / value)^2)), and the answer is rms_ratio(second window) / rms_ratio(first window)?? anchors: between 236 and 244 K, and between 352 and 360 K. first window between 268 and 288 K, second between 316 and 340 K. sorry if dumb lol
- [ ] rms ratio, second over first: 0.94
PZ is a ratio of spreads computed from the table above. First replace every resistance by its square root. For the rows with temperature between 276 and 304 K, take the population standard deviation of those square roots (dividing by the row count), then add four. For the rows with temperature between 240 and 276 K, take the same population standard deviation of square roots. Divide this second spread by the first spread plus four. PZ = 0.012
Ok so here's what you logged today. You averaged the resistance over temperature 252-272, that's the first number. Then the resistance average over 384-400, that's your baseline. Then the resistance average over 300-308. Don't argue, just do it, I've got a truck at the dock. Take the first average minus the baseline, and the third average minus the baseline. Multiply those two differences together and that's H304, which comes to 5.2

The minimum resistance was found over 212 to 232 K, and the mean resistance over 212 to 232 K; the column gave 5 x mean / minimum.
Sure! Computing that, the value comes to 5.35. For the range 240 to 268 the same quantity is 5.21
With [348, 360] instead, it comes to 5.18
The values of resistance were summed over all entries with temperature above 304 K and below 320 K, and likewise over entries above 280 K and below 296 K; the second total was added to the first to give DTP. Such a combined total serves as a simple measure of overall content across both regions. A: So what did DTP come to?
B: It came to 44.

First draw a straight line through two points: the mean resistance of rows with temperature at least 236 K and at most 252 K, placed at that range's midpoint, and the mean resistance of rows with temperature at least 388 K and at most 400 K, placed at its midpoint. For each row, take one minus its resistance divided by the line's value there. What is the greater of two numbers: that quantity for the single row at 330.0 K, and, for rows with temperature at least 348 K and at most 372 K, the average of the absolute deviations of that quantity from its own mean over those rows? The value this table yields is 0.152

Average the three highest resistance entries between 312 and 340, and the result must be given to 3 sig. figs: 6.04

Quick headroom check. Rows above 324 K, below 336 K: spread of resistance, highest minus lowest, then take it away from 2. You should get 1.84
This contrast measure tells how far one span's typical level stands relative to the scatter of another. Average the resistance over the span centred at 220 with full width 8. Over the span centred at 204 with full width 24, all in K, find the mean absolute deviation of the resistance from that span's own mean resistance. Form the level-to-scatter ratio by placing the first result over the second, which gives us 21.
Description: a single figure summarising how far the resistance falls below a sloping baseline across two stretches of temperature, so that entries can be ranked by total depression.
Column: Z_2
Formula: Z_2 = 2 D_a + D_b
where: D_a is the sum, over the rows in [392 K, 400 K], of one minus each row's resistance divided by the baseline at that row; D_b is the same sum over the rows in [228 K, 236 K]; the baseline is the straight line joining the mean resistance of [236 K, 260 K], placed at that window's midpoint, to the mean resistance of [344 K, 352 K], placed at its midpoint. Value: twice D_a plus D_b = -1.1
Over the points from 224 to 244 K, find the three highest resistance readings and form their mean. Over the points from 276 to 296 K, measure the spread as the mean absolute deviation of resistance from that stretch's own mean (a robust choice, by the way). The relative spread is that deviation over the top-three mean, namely 0.0166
